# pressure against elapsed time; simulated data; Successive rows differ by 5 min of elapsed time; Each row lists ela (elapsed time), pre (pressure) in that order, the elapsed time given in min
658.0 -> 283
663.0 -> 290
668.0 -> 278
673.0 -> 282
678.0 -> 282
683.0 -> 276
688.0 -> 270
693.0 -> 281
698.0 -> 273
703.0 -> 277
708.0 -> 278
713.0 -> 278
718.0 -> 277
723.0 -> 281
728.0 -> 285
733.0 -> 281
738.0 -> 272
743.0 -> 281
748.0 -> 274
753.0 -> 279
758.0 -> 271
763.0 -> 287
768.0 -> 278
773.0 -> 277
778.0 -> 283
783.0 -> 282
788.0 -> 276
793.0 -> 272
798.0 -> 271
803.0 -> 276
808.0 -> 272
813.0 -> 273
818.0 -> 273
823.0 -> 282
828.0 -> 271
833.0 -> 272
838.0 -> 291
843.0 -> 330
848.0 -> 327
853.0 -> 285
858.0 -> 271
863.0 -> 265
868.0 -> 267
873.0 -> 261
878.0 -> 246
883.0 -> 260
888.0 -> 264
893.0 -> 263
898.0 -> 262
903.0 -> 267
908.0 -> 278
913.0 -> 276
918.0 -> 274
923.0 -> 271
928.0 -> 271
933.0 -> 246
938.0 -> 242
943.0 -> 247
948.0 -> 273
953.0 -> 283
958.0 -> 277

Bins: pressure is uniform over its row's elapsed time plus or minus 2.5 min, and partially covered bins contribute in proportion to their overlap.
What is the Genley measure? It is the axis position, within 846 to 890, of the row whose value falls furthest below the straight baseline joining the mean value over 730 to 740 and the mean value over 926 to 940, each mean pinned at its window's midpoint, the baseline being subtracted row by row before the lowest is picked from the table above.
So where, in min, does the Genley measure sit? 878.0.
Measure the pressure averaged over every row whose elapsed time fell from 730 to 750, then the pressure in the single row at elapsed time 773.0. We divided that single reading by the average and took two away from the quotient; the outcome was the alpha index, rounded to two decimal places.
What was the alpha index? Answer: -1.00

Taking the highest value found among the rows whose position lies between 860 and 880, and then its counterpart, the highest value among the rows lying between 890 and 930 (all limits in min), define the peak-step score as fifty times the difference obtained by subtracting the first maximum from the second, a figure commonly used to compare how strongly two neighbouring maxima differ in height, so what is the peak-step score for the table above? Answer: 550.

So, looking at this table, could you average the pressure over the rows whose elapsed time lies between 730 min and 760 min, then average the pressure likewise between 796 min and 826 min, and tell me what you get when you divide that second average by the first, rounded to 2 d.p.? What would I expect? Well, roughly 0.99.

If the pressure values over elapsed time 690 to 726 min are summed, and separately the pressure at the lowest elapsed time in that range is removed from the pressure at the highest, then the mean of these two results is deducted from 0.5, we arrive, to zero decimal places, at -972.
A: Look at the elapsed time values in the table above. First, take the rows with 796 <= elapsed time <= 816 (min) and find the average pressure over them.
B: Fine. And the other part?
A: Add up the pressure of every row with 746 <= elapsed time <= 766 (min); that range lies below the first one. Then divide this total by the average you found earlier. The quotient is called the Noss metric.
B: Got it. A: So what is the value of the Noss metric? 4.07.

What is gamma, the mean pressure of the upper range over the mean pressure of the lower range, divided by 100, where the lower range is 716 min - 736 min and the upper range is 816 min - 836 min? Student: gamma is 0.0098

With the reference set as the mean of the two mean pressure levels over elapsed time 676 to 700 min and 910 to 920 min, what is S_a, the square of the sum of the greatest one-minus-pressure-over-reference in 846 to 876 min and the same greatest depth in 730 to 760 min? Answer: 0.0050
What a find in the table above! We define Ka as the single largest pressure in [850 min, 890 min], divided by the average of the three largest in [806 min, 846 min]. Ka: 0.95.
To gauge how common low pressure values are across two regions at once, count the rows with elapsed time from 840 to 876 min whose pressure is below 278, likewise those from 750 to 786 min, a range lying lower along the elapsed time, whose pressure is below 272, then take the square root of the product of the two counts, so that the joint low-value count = 2.0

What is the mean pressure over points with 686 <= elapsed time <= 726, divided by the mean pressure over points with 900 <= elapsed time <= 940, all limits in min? 1.04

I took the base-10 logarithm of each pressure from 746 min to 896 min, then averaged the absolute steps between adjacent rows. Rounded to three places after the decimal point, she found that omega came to 0.013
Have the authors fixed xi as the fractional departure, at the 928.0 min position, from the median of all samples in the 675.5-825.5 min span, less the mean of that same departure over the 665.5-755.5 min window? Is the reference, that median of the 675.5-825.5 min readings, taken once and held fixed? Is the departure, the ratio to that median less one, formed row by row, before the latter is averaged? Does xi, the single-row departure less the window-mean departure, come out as -0.025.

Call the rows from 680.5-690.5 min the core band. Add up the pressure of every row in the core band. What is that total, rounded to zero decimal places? 546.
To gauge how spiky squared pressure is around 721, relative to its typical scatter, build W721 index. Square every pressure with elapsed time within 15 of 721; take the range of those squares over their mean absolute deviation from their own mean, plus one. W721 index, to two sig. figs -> 4.4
